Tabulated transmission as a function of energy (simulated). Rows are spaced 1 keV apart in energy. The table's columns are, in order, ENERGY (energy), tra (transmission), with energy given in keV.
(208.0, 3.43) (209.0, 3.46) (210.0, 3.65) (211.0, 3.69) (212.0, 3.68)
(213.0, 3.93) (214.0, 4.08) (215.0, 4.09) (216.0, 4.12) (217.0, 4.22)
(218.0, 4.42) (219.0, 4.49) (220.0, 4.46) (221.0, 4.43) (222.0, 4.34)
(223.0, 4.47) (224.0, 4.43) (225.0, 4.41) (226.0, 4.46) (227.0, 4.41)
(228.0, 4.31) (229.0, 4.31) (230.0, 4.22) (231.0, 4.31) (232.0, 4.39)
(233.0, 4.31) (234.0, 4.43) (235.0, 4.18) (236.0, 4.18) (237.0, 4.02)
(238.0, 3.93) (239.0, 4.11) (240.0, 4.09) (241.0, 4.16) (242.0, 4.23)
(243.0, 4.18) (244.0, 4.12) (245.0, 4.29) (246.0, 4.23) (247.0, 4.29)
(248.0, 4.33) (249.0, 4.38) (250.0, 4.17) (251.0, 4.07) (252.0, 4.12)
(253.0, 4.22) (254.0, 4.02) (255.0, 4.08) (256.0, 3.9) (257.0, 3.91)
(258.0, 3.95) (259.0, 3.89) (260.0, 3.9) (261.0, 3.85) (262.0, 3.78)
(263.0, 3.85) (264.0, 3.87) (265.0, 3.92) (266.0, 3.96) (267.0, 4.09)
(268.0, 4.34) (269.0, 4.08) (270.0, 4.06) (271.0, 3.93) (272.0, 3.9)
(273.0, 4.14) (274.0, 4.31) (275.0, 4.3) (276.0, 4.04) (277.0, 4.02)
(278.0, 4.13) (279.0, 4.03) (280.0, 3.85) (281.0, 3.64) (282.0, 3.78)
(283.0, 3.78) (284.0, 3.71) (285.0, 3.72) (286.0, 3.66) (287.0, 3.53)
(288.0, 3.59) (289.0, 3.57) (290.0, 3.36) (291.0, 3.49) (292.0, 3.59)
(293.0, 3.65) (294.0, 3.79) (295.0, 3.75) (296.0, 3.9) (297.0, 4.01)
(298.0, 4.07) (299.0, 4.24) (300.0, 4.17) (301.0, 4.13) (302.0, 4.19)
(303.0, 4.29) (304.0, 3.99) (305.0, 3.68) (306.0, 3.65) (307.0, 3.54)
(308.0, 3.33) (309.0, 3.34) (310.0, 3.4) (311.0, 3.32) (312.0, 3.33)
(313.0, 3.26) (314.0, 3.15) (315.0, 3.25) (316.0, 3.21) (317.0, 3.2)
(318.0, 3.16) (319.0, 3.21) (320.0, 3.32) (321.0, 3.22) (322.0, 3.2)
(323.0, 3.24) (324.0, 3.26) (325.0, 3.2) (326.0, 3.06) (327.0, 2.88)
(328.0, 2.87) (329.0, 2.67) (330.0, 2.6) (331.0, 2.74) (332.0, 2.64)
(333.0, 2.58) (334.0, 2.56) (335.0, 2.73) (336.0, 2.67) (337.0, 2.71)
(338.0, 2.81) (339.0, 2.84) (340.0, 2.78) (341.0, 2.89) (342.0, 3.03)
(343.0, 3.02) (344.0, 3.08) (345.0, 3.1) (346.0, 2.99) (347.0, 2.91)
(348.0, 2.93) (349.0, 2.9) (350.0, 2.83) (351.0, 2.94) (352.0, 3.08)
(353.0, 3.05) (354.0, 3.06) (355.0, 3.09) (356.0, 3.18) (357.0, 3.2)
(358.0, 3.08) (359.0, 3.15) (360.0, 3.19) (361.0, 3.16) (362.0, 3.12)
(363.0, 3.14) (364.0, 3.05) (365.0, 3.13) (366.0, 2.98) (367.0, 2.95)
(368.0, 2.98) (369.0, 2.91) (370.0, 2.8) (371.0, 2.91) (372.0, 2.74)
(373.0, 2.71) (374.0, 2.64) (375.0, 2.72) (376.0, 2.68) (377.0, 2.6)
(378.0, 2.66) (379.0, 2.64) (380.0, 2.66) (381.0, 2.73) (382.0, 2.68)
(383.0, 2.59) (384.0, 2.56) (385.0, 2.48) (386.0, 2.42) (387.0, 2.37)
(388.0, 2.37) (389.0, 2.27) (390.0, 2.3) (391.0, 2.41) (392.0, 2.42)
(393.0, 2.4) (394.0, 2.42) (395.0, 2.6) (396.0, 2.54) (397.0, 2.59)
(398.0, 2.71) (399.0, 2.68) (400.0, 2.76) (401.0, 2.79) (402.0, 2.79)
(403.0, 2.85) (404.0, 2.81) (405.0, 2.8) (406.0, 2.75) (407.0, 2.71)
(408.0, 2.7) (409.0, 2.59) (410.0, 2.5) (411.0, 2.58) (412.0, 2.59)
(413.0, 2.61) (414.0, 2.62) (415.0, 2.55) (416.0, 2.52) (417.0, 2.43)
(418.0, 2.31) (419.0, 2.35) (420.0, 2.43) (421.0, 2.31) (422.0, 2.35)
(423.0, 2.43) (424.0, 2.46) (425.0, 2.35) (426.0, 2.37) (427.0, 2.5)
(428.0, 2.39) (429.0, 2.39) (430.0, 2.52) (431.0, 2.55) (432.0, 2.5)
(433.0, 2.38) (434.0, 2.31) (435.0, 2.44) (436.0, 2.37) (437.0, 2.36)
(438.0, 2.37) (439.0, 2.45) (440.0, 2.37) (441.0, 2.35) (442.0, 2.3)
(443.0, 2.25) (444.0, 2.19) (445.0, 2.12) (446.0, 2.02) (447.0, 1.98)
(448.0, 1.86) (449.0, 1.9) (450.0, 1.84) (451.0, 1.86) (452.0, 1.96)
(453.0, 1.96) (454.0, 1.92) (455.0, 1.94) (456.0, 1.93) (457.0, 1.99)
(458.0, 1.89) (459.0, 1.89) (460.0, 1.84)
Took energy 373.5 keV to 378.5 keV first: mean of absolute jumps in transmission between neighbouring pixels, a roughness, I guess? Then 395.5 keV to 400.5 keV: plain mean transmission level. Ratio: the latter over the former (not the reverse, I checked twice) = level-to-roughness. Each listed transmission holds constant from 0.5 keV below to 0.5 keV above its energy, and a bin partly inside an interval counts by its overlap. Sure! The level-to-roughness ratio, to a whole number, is 41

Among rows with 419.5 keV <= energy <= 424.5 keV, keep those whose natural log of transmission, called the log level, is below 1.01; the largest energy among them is 424.0 keV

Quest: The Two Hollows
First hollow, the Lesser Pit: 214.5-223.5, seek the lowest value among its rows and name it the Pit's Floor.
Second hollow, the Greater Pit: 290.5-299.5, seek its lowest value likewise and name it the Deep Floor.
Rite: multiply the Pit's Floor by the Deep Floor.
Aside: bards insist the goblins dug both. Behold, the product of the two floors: 14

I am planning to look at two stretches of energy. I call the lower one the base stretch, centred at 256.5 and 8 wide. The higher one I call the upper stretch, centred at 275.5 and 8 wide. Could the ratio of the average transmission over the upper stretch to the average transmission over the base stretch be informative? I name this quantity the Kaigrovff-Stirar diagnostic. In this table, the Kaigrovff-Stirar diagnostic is 1.0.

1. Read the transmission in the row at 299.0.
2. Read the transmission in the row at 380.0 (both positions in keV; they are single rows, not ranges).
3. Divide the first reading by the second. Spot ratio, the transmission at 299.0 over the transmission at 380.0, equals 1.6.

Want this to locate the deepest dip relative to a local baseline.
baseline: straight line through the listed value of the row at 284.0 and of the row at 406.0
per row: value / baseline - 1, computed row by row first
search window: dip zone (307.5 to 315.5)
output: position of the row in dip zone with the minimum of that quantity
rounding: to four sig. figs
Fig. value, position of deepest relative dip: 314.0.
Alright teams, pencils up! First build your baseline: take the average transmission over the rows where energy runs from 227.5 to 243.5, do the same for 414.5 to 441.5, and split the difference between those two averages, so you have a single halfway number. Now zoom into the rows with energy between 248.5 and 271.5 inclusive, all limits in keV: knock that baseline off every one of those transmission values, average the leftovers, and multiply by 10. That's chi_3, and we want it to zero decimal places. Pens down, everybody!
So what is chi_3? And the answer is 7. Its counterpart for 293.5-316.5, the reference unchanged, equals 4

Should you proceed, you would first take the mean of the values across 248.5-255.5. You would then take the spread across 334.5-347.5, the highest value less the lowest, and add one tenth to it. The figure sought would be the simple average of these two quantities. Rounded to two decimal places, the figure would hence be 2.34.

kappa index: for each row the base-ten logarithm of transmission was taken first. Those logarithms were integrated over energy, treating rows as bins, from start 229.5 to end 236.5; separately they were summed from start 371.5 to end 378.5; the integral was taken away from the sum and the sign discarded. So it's 1.4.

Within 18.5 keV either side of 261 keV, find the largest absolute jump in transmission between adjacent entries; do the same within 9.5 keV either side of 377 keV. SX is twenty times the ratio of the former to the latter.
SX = 31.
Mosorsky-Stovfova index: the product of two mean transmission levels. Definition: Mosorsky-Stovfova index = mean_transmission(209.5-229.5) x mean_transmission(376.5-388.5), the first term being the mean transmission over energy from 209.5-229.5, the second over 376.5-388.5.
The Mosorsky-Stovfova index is 10.8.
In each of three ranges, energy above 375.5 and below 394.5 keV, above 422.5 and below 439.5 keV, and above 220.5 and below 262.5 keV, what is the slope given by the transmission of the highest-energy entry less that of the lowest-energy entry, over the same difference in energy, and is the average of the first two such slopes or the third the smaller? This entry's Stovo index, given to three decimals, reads -0.016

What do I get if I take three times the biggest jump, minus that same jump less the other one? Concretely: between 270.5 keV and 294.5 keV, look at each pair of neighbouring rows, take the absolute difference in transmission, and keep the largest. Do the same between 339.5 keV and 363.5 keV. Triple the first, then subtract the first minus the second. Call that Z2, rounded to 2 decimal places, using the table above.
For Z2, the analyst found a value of 0.66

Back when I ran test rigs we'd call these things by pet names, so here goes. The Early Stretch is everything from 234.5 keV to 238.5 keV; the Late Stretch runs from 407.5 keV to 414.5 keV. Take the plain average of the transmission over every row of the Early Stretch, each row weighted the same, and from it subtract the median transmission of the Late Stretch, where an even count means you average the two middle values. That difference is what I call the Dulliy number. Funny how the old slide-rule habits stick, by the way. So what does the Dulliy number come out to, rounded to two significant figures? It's 1.5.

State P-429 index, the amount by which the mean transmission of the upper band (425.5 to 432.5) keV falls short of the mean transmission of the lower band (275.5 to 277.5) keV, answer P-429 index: 1.57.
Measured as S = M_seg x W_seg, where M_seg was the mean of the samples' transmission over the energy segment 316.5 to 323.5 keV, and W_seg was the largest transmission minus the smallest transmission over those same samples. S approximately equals 0.52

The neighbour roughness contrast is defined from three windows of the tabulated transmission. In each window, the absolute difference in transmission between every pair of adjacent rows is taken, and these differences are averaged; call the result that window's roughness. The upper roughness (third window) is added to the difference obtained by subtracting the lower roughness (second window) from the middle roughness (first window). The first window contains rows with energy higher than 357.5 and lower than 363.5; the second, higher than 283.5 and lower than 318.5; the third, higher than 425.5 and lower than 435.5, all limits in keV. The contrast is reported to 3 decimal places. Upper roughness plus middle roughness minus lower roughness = 0.031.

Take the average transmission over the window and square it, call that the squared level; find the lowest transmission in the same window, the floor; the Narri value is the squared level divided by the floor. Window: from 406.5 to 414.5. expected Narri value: 2.7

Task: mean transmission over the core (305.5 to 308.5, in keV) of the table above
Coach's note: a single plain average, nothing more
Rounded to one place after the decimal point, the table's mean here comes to 3.5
